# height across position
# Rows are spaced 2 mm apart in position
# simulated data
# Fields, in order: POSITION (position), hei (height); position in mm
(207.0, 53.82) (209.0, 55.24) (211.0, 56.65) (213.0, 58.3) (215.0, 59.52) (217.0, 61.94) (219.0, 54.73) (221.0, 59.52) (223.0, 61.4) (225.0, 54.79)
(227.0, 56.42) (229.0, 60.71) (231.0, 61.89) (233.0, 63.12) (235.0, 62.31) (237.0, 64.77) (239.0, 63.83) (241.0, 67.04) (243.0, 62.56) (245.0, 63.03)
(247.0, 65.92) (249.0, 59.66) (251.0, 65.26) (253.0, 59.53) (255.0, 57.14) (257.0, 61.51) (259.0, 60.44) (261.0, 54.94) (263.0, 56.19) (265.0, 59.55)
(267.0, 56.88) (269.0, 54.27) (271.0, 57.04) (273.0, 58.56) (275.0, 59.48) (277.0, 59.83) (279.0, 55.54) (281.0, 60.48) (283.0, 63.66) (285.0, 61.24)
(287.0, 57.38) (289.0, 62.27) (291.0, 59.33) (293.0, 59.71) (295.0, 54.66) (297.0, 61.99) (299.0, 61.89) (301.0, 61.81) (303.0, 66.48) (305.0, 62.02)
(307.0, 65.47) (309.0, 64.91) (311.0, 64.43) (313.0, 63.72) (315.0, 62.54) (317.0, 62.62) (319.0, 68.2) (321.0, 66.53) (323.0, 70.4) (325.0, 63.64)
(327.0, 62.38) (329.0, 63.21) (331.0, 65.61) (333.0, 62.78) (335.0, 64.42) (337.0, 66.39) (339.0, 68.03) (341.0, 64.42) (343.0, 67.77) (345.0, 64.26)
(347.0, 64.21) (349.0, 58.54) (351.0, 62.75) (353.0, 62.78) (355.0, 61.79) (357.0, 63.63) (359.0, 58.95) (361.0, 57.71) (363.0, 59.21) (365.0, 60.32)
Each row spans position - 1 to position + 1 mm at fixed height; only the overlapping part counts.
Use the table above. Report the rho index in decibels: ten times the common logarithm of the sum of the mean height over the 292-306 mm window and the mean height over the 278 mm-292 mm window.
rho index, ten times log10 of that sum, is 20.8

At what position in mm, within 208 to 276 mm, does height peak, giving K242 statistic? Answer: 241.0 mm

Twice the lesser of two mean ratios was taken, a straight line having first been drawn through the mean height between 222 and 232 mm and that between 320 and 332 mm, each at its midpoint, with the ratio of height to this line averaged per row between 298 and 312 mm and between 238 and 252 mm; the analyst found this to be 2.00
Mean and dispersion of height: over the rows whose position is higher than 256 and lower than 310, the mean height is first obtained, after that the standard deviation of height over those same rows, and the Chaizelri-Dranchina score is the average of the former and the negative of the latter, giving 28.3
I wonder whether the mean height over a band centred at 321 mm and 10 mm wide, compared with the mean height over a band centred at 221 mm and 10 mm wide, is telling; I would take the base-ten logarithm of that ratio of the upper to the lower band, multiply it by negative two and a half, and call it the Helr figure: -0.136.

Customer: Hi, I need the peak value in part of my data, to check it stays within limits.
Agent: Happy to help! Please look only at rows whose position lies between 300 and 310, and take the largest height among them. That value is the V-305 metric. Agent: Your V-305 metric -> 66.48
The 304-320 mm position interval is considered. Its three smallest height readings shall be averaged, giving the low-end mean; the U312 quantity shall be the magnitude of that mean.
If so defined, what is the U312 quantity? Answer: 62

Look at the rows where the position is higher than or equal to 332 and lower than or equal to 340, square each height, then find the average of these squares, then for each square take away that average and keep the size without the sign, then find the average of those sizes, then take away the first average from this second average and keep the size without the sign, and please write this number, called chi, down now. 4046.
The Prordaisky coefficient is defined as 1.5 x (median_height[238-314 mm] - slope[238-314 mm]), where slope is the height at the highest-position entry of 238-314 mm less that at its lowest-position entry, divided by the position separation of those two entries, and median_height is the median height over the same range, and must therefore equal 91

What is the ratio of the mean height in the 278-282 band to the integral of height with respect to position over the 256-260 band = 0.238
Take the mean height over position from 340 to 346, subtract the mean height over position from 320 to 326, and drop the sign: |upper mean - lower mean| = 1.4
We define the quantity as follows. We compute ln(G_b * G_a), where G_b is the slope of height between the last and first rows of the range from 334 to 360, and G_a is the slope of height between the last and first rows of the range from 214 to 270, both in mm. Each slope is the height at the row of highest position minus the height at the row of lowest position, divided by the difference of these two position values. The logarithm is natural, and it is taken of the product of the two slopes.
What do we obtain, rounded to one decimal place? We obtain -3.8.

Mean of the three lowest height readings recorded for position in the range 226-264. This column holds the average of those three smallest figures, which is 55.85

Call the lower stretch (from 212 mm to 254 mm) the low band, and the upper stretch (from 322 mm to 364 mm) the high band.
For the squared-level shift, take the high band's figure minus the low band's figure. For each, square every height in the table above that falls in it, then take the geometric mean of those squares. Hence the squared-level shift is 278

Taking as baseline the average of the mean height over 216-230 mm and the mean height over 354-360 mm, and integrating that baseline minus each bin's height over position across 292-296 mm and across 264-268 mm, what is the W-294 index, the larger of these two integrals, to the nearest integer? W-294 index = 11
